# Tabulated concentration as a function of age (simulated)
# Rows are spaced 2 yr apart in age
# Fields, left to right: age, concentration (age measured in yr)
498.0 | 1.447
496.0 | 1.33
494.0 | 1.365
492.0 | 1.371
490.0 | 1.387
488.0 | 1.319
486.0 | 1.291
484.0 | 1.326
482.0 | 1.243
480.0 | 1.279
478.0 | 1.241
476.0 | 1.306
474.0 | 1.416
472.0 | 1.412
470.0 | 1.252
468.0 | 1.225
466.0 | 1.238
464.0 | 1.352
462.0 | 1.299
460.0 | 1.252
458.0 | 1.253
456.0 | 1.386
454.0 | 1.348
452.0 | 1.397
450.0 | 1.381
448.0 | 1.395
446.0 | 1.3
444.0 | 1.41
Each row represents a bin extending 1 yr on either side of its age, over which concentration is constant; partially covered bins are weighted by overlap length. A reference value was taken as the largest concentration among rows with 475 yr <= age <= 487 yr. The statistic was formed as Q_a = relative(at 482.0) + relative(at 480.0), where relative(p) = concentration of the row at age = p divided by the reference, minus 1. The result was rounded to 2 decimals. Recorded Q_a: -0.10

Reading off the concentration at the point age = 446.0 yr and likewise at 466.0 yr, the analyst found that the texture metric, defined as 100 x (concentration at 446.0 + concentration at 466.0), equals 254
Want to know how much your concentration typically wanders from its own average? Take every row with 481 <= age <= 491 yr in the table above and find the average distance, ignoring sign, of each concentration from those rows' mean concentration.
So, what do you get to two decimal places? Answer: 0.04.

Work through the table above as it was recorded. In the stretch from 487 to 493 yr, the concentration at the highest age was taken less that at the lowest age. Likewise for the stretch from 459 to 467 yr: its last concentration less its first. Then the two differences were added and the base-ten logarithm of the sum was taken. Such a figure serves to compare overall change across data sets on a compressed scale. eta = -1.4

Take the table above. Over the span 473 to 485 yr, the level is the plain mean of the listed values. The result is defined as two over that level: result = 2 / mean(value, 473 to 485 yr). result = 1.54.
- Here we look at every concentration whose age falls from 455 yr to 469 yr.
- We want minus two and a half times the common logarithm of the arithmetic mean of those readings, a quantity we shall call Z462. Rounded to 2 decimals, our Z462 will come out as -0.27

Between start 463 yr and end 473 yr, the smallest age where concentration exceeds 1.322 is 464.0 yr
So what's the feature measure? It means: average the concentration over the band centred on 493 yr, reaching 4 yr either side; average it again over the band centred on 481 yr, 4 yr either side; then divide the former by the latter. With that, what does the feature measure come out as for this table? 1.072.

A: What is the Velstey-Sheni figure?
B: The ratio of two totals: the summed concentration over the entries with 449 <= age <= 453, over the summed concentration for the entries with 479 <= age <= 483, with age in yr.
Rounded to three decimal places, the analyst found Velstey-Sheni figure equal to 1.102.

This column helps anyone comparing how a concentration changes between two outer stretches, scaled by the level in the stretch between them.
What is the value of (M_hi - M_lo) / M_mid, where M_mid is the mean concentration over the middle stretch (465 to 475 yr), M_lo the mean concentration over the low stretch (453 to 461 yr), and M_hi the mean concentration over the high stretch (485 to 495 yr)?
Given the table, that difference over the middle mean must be 0.03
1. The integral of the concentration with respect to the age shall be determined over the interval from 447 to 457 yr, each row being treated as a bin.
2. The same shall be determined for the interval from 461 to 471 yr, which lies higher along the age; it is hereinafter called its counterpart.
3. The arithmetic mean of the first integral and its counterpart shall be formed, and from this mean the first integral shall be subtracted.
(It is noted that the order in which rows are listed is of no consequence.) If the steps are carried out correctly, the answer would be -0.54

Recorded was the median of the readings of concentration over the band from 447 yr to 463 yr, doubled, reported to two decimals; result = 2.73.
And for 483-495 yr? 2.69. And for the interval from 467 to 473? 2.50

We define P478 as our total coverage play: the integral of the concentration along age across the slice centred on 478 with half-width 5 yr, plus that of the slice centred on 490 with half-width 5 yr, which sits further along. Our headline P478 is 26.4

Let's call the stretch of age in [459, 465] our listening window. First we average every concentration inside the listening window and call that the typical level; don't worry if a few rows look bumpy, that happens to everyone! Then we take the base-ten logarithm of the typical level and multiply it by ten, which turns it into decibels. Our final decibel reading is 1.1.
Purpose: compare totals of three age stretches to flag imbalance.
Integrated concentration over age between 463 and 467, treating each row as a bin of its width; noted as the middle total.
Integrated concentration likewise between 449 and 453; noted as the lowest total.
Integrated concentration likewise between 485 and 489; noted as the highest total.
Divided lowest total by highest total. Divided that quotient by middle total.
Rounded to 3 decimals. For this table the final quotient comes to 0.205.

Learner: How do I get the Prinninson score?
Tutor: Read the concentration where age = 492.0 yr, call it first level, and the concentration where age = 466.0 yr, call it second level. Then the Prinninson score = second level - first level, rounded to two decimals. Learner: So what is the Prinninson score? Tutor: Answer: -0.13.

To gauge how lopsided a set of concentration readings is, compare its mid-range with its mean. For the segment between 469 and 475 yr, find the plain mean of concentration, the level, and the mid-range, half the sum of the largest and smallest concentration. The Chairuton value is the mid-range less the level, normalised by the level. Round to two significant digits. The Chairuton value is -0.019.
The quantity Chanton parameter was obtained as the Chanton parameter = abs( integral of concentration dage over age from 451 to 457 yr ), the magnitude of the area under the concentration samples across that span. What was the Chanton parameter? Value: 8.3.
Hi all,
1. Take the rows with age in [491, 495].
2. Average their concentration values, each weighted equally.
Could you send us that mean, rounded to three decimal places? 1.368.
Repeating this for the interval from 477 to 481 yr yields 1.260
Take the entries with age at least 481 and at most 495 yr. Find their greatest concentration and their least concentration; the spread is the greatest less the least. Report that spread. 0.14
